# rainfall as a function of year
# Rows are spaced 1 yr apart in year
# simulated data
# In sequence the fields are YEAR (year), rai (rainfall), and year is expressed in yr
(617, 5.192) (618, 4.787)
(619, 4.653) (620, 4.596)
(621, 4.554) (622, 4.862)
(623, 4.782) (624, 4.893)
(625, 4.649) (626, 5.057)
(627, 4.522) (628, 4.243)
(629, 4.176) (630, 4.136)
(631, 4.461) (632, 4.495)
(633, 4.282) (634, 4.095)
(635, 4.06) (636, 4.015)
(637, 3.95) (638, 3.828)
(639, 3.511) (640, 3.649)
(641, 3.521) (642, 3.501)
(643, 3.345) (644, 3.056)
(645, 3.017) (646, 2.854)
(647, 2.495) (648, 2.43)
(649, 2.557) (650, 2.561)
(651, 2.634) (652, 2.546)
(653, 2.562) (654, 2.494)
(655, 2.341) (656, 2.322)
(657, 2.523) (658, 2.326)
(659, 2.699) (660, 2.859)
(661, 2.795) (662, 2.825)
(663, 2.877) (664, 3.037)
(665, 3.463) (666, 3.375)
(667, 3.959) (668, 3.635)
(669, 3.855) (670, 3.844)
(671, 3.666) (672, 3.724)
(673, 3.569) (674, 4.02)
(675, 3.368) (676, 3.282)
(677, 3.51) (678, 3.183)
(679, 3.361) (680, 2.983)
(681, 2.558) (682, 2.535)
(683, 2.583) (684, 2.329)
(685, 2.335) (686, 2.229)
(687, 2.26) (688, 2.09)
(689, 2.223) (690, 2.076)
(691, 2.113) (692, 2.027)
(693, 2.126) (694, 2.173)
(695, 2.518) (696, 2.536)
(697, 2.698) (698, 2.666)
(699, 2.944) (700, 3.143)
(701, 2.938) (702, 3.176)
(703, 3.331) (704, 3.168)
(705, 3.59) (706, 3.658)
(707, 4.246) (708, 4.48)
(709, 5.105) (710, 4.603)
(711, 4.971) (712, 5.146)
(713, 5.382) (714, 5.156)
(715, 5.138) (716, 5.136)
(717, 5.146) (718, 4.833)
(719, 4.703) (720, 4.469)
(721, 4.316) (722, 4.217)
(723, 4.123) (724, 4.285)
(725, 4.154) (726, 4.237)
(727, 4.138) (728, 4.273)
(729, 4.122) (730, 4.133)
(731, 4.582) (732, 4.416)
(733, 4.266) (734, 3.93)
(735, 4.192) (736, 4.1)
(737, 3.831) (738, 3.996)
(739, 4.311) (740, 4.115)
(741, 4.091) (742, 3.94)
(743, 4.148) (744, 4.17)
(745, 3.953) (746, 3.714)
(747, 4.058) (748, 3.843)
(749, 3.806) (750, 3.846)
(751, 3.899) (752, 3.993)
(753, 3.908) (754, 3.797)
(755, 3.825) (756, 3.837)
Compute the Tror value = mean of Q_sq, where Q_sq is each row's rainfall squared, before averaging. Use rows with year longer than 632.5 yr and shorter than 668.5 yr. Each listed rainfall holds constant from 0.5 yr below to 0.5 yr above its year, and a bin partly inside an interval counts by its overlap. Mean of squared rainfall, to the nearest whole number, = 10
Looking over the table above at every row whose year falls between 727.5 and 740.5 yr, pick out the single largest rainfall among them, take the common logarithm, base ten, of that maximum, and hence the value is 0.66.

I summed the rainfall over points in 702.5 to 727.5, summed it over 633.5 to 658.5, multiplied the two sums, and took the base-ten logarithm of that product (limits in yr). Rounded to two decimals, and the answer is 3.93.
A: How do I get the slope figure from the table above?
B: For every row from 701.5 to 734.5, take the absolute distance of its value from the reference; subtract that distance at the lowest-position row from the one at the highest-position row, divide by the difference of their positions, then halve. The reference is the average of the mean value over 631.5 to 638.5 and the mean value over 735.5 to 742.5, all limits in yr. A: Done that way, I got -0.012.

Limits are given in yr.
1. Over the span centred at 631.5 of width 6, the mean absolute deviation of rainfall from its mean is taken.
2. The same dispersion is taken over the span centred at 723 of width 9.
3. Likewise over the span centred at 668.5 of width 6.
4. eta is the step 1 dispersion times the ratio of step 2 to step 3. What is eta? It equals 0.11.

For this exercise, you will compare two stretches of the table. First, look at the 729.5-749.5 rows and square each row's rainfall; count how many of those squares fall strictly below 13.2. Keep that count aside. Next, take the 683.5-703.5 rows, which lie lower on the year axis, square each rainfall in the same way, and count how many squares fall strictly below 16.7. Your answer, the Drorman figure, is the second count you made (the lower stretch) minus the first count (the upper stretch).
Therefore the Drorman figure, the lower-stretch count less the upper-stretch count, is 20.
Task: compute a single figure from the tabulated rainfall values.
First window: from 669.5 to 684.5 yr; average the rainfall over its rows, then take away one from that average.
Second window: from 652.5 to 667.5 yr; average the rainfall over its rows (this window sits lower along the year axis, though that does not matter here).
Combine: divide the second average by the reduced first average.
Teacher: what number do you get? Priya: 1.3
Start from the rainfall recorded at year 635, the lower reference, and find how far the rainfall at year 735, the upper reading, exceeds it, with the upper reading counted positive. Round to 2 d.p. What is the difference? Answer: 0.13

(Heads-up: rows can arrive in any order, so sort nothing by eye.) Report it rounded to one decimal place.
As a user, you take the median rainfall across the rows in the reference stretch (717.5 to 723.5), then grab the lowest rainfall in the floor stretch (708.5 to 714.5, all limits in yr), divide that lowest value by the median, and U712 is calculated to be 1.0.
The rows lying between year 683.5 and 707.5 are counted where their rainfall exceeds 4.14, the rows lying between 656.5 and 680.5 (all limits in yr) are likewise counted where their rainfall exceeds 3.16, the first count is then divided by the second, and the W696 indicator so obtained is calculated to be 0.1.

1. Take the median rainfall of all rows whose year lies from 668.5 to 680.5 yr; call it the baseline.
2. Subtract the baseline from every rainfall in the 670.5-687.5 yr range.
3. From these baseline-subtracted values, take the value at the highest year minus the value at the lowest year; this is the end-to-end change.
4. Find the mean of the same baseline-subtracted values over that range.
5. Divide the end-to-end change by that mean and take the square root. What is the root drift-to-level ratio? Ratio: 1.7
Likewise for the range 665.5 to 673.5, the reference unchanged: 1.1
